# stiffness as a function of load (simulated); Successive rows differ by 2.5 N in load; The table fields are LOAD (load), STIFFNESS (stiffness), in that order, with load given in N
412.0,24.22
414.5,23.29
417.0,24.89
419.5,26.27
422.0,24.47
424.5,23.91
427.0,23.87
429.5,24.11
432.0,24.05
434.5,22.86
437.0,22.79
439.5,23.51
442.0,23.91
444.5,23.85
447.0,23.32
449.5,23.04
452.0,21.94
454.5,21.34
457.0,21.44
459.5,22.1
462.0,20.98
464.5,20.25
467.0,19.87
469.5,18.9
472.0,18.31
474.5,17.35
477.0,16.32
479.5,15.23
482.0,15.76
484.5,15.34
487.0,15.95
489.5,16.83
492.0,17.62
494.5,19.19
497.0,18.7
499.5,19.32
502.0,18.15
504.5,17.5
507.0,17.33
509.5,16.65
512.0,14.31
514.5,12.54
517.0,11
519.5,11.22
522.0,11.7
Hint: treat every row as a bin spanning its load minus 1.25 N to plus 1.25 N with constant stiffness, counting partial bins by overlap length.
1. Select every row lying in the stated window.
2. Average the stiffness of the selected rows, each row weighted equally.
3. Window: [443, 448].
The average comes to 24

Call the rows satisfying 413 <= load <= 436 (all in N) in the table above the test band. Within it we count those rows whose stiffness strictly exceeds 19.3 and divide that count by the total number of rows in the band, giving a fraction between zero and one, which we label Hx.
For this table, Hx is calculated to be 1.00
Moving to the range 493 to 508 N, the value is 0.17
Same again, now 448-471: 0.89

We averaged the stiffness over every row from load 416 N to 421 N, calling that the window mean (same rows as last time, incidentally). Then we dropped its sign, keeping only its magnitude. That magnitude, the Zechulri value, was 25.6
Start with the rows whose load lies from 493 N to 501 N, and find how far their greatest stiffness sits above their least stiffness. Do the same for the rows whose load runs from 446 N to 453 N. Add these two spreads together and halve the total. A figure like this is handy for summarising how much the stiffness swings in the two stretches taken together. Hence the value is 1.00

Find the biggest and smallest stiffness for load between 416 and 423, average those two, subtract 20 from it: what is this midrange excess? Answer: 5.4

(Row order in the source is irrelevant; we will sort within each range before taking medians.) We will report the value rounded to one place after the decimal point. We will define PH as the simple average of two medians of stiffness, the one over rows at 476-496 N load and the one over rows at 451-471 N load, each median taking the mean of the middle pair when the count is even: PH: 18.6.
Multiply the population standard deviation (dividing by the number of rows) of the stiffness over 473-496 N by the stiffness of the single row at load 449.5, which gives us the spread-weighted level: 27.7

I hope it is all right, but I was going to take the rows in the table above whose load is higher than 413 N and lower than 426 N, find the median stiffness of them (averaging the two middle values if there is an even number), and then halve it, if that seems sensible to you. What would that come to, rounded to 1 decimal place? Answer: 12.2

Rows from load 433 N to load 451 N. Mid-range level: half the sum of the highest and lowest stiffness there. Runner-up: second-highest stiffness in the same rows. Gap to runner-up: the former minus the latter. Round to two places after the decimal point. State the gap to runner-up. -0.50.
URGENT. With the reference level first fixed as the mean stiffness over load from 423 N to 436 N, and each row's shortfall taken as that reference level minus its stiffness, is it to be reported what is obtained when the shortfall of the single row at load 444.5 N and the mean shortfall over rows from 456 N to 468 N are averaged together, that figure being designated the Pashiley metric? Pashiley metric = 1.4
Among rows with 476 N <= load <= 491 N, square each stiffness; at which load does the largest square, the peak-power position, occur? 489.5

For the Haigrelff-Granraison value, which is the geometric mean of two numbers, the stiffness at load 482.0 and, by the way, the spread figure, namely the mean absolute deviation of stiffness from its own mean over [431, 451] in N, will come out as 2.55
